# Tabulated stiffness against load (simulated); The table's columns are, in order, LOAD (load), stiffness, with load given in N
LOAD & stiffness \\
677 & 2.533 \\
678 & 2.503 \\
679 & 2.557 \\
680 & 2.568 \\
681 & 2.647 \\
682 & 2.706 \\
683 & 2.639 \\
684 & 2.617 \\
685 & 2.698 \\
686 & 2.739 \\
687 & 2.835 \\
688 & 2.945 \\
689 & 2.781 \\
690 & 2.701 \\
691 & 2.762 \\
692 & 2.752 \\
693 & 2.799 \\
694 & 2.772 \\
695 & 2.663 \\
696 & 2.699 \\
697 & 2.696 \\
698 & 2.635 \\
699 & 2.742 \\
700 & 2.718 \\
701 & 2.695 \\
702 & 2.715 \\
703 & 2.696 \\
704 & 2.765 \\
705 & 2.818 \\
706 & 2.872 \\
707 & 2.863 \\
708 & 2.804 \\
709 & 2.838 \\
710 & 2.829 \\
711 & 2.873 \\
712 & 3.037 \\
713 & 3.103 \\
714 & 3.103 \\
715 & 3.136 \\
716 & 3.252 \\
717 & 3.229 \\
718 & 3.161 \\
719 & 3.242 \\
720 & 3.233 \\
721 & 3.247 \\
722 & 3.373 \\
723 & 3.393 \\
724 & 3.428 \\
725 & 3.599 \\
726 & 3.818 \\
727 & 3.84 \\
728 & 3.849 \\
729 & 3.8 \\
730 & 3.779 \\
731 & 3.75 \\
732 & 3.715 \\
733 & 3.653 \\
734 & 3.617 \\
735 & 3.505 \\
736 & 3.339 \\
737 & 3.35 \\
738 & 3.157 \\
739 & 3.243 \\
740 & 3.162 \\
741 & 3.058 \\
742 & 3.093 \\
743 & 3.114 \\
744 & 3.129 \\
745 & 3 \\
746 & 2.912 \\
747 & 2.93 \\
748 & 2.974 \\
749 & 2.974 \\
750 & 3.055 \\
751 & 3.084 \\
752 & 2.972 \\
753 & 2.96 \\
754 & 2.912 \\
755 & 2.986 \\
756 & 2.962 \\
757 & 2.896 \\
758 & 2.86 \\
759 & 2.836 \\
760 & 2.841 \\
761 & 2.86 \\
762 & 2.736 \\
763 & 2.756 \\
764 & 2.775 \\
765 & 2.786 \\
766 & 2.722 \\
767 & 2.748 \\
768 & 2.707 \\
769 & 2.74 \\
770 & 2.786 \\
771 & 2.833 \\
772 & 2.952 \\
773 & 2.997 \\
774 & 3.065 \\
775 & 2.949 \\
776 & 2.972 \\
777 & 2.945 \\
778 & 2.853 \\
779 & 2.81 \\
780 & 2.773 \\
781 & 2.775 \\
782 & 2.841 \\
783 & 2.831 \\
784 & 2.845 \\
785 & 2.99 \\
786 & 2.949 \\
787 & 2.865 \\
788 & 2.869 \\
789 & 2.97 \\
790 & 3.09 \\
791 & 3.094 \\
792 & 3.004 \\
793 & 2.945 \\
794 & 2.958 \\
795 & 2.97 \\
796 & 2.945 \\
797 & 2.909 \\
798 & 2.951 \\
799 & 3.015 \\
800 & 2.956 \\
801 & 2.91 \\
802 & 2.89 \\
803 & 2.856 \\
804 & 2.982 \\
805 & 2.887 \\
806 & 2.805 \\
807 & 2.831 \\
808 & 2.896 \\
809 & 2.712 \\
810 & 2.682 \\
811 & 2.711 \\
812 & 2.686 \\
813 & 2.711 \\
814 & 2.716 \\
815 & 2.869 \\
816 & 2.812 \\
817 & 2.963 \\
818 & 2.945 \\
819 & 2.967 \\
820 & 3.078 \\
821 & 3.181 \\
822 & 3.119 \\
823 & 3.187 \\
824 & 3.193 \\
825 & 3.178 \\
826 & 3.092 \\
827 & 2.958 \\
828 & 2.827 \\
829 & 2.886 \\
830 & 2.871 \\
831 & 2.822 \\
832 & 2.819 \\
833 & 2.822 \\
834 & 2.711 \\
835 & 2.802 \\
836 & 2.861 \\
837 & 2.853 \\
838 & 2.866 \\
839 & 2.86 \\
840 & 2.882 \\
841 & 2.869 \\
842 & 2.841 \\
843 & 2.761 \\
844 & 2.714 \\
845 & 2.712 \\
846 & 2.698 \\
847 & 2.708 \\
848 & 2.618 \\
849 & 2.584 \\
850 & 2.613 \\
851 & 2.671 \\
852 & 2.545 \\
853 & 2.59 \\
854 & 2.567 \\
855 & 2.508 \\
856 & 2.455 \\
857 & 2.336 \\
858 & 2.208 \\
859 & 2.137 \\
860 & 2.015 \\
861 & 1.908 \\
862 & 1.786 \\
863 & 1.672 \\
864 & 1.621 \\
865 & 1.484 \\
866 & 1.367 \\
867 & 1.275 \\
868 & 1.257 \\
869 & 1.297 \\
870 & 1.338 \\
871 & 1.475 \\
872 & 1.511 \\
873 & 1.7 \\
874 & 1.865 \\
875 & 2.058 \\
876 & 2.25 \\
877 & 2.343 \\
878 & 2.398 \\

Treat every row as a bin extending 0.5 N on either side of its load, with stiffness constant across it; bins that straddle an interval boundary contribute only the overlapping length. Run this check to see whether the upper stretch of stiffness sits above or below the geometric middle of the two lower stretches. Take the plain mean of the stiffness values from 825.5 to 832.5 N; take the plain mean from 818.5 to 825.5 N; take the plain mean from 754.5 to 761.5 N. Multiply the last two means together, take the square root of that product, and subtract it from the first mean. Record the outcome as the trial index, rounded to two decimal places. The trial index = -0.11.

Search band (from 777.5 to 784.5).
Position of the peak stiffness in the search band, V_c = 778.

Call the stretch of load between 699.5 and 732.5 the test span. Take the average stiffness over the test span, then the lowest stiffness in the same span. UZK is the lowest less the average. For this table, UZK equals -0.50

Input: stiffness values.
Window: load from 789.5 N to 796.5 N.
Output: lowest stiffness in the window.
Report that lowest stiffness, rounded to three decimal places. 2.945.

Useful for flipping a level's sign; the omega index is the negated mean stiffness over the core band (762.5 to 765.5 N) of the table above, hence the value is -2.77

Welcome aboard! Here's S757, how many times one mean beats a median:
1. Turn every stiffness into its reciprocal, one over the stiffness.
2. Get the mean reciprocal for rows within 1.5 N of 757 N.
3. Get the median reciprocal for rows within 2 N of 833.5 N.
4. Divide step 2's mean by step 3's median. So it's 0.97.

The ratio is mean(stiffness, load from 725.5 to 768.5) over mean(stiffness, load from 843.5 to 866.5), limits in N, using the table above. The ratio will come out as 1.4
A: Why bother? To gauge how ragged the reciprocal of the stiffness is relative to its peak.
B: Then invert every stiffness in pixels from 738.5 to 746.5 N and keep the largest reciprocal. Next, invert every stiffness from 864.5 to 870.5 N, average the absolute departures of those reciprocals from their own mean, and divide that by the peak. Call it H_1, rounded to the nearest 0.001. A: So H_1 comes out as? 0.096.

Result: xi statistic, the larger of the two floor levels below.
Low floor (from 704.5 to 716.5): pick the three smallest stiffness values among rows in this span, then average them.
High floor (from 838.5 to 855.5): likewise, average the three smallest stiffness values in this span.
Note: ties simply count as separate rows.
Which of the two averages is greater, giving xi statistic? 2.82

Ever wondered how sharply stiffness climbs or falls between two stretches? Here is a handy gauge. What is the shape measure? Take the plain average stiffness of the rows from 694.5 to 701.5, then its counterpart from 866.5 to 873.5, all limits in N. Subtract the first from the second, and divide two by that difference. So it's -2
